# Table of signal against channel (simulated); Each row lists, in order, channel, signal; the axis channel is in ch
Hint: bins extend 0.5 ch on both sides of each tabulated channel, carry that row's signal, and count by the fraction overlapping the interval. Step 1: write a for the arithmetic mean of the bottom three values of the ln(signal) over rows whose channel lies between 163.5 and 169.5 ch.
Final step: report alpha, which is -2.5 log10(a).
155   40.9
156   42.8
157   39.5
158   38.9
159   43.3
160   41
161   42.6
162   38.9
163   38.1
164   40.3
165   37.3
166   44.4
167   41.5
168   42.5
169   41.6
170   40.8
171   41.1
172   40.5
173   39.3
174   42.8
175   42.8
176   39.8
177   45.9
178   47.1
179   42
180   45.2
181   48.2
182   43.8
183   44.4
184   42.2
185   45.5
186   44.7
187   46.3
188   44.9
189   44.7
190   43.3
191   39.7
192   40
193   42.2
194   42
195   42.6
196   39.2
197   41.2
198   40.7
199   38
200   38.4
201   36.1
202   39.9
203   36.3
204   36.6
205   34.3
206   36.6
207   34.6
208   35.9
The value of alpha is -1.415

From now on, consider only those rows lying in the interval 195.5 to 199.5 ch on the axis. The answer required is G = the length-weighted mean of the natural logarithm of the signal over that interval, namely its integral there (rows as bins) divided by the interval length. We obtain 3.68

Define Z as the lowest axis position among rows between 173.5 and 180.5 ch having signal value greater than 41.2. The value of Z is 174 ch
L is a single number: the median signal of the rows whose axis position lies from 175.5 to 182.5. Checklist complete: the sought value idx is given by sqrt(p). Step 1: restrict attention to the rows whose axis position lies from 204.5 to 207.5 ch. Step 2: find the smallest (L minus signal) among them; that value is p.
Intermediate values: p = 8.6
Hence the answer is 2.93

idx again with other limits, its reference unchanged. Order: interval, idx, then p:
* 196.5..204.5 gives 2.00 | 4.0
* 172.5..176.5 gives 1.55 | 2.4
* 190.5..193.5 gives 1.73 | 3.0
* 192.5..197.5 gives 1.61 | 2.6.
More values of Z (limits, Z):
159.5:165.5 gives 161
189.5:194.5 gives 190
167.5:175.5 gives 168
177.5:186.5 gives 178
